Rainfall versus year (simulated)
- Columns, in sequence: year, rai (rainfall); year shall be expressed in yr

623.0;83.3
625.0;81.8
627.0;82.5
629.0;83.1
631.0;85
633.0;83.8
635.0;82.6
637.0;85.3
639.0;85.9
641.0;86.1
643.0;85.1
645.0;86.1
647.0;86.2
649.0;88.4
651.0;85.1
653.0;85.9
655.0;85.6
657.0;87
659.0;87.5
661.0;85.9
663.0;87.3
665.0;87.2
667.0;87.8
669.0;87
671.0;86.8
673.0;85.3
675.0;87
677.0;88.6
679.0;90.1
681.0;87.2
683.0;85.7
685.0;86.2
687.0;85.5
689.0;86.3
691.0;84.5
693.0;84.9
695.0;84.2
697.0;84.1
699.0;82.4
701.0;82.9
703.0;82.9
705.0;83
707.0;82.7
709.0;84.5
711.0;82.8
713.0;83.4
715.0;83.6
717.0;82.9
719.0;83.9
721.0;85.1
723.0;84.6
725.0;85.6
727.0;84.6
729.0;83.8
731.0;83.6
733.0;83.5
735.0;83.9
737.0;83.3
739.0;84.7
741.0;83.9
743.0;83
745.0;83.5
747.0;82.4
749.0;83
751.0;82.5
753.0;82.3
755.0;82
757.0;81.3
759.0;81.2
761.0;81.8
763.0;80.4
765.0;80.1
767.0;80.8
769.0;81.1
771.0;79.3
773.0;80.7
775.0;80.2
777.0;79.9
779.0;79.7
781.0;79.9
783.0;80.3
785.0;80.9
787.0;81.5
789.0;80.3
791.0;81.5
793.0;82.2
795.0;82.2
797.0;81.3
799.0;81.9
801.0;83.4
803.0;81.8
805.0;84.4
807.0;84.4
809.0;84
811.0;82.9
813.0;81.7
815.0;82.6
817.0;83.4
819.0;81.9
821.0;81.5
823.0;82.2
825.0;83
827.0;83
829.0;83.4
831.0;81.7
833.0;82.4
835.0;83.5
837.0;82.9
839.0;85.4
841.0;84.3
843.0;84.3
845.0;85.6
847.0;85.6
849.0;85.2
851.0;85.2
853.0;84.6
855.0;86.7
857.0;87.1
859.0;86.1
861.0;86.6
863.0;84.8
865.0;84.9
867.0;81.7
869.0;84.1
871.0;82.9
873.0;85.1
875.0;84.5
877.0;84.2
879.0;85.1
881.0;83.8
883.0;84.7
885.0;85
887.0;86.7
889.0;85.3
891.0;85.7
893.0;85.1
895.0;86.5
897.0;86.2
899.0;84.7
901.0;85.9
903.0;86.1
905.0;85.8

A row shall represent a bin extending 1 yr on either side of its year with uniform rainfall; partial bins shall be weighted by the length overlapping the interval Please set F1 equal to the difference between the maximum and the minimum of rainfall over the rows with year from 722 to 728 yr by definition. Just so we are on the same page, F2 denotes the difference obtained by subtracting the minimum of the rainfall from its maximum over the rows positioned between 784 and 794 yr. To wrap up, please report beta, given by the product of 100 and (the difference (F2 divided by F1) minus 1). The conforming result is 90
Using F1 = 1.0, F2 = 1.90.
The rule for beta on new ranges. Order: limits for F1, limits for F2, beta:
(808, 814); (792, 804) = -9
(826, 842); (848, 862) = -32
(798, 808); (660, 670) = -27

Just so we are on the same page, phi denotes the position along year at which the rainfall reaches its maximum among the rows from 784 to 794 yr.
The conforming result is 793.0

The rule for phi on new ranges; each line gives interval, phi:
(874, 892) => 887.0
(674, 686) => 679.0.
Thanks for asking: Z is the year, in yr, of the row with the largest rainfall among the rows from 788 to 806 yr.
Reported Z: 805.0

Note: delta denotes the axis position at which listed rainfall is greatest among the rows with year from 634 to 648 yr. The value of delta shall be 647.0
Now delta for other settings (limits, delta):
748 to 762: 749.0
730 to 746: 739.0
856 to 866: 857.0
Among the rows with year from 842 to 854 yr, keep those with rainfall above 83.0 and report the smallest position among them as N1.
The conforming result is 843.0 yr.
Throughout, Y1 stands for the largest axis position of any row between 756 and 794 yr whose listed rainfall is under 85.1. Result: 793.0 yr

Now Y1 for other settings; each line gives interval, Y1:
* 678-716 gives 715.0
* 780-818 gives 817.0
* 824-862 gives 853.0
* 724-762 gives 761.0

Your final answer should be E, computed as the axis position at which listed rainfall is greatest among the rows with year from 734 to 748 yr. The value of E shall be 739.0 yr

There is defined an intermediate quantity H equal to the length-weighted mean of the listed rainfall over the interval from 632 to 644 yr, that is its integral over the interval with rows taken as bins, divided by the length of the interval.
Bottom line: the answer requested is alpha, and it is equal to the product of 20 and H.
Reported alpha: 1696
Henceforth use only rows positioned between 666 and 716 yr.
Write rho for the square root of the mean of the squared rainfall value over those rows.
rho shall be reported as 85.2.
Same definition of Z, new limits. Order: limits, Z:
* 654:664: 659.0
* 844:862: 857.0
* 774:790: 787.0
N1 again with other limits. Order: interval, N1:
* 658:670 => 659.0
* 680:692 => 681.0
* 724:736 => 725.0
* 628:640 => 629.0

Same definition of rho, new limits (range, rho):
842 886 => 84.9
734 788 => 81.6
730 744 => 83.7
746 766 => 81.7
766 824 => 81.7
